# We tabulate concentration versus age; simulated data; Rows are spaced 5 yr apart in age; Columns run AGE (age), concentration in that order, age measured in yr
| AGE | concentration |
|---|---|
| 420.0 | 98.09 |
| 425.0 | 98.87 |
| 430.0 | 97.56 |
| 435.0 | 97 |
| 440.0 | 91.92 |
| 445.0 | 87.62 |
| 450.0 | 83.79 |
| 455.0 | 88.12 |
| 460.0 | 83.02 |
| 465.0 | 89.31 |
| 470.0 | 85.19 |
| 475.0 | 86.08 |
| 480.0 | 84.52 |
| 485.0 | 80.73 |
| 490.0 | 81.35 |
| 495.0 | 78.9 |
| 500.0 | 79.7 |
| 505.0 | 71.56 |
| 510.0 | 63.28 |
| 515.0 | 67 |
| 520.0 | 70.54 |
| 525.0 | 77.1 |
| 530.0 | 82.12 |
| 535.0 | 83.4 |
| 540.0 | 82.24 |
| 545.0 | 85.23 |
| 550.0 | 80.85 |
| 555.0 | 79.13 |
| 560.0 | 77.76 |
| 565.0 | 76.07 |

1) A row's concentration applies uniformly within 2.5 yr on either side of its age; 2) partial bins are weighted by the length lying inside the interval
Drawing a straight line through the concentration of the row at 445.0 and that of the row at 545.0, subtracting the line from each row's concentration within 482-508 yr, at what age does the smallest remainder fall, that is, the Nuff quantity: 505.0 yr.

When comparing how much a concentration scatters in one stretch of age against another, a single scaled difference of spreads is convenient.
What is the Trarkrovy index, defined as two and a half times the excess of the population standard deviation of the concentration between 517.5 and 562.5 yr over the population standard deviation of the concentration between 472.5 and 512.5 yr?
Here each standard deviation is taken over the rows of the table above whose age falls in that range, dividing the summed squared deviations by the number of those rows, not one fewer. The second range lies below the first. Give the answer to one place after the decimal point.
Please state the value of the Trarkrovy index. -7.1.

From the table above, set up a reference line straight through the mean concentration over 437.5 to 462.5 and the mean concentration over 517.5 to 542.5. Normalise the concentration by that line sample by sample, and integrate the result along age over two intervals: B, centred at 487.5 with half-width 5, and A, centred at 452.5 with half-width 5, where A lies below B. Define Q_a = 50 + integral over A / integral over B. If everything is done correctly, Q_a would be 51.0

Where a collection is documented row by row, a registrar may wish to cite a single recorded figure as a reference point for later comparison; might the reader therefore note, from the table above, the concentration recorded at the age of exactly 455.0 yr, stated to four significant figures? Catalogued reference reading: 88.12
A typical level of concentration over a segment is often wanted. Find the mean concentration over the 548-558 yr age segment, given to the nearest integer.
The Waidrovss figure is 80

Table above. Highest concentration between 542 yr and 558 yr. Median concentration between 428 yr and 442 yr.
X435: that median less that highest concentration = 12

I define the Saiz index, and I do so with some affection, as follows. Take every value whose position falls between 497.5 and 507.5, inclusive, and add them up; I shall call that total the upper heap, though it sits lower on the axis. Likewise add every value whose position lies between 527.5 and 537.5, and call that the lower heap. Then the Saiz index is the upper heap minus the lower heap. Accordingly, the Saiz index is -14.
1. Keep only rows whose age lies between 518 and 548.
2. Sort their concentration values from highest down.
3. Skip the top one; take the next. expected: 83.4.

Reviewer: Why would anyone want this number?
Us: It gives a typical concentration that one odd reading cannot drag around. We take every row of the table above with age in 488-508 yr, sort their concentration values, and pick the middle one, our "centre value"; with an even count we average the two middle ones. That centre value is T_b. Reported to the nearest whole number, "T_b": 79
